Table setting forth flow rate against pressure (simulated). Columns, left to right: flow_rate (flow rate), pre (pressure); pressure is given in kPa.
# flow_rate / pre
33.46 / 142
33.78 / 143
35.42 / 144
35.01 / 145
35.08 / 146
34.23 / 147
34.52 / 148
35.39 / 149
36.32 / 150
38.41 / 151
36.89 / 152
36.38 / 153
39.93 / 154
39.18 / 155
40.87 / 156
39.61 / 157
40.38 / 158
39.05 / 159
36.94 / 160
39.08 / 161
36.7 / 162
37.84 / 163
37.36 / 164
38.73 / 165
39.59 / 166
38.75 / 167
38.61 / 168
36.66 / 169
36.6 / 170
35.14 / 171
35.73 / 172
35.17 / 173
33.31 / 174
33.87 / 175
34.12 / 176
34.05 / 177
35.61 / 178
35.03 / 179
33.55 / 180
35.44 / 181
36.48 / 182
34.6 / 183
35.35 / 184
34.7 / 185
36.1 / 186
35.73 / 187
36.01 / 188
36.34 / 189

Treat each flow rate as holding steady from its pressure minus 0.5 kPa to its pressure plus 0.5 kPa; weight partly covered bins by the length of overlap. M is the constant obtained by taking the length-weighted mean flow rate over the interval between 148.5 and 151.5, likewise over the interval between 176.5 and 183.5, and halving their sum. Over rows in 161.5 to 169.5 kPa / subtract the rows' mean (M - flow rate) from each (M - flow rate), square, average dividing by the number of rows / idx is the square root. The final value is 0.99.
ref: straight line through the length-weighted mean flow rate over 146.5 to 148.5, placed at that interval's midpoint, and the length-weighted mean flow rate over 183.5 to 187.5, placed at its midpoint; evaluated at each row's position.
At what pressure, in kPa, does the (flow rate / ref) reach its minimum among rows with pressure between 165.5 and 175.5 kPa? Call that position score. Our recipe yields 174 kPa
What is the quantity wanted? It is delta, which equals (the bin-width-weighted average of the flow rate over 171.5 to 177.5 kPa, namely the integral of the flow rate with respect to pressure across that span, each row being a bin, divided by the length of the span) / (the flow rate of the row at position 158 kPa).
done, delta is 0.85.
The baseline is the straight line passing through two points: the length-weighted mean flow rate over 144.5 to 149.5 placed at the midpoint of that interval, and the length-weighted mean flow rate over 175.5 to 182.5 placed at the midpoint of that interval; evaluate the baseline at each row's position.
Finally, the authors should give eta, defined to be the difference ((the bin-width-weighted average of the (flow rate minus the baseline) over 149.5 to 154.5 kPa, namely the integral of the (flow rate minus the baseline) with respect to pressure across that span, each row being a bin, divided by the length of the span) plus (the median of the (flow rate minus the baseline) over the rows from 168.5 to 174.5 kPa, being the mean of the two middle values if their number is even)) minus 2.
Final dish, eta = 1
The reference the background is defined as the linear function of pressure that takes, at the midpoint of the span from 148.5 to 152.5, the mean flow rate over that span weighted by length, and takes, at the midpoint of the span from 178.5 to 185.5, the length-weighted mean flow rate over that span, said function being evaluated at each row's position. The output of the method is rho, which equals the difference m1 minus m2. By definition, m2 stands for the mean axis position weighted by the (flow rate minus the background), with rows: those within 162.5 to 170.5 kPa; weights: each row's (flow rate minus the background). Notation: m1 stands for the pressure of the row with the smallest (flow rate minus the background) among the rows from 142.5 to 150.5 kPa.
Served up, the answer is -23.2 kPa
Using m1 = 143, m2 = 166.2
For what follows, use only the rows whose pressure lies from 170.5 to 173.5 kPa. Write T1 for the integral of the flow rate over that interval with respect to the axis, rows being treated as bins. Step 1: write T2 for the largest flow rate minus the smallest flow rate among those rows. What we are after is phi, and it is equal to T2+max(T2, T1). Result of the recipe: 107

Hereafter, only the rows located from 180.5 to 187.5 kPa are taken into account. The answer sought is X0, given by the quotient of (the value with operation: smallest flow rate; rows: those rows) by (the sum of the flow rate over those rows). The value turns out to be 0.139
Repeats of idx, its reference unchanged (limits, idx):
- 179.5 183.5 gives 1.08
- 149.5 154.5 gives 1.39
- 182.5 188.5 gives 0.59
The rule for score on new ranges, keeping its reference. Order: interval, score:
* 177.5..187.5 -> 180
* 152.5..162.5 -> 153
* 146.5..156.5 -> 147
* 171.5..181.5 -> 174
